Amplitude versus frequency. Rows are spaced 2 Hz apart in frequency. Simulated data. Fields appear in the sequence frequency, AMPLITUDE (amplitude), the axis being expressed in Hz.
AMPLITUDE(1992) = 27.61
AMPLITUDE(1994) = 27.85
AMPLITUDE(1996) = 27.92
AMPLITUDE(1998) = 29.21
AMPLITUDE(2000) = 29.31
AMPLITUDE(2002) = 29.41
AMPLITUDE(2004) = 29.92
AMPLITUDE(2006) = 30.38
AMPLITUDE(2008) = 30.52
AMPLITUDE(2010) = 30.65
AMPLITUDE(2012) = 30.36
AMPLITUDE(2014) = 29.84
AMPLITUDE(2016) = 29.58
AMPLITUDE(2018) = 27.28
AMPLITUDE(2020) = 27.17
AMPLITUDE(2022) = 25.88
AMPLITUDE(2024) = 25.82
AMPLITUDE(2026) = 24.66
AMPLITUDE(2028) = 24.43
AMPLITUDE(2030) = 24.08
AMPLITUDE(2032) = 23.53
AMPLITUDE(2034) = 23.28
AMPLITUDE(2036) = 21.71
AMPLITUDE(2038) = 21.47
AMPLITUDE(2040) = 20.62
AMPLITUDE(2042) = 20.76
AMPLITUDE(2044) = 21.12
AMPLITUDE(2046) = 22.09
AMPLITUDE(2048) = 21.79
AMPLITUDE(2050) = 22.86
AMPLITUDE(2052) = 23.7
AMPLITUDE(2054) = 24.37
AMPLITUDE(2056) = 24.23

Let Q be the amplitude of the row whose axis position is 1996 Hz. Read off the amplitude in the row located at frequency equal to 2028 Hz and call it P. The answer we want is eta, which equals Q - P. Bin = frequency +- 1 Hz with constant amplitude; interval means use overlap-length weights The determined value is 3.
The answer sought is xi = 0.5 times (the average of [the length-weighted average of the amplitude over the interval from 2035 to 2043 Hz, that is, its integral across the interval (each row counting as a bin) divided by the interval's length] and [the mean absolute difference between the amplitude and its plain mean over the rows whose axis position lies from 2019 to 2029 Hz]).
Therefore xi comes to 5.5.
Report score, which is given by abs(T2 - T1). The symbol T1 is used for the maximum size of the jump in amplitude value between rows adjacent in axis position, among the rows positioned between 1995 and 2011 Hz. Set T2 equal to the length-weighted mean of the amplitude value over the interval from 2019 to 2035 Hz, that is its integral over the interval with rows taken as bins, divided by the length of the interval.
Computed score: 23.6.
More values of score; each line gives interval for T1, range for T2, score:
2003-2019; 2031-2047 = 19.5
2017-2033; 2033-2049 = 20.3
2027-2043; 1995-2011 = 28.1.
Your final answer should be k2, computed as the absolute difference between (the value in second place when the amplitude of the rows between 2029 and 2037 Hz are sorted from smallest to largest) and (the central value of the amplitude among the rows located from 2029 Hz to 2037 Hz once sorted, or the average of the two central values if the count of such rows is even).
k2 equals 0.1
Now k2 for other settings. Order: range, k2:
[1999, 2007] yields 0.3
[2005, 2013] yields 0.1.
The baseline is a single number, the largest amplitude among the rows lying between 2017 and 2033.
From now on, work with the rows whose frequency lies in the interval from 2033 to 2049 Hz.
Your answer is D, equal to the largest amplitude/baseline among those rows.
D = 0.85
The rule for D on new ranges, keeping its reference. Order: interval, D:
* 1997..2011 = 1.12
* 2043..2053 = 0.87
